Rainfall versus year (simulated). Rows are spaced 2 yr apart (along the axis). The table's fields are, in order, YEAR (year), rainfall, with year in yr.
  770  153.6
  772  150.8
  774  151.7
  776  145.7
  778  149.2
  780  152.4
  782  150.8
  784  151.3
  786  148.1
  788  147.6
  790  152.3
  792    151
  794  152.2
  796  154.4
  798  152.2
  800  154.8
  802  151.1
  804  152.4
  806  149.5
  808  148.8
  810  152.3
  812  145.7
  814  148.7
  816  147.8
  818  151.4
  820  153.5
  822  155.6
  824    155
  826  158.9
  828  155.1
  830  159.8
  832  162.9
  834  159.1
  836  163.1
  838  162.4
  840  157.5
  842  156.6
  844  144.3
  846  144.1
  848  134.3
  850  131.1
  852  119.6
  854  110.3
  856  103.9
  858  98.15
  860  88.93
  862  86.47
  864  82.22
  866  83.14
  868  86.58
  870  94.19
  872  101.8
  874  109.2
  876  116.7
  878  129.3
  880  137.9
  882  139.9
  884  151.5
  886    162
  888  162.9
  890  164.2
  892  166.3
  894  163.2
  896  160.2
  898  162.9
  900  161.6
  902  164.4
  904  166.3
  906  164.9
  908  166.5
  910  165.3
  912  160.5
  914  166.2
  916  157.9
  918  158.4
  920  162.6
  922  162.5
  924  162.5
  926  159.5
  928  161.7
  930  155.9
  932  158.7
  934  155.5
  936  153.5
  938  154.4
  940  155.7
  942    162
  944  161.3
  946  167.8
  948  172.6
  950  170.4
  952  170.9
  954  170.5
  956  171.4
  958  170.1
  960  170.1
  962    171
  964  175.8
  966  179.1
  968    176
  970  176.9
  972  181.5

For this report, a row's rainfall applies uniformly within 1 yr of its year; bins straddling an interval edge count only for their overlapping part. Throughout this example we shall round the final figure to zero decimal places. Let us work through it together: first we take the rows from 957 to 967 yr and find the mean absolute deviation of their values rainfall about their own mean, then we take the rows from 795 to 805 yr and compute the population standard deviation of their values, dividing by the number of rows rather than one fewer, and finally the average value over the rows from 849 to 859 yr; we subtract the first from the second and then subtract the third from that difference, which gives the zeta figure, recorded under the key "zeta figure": -115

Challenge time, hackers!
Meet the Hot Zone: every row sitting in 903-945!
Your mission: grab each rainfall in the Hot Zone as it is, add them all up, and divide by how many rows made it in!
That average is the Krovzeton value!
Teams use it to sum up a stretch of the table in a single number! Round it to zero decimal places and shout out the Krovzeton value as 161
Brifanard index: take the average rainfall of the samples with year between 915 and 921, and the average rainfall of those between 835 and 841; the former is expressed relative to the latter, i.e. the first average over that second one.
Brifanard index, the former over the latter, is 0.99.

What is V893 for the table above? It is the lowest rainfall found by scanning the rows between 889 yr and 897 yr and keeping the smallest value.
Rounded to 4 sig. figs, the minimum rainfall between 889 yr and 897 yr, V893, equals 160.2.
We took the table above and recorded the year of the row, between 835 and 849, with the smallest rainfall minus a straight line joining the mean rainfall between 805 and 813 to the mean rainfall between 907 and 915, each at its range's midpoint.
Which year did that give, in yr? 848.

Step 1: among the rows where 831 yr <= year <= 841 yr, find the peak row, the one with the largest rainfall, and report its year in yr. 836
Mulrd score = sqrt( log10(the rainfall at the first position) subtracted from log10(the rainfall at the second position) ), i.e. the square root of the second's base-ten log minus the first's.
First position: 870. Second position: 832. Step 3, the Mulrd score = 0.49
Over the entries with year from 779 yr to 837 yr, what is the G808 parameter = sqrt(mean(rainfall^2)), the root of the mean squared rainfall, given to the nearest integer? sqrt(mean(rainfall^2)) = 153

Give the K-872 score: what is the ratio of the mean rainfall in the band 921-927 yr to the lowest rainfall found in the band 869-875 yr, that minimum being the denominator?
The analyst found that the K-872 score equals 1.71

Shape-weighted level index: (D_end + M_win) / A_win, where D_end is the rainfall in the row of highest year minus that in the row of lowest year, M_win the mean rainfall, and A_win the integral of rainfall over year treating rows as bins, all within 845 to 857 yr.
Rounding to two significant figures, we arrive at 0.056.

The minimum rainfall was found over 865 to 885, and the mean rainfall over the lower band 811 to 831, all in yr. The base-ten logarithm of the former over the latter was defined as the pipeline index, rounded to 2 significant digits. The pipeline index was -0.27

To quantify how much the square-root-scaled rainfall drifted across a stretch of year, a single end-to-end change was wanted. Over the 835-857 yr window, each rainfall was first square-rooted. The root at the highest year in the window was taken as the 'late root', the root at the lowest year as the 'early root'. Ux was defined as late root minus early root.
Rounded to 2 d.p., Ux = -2.58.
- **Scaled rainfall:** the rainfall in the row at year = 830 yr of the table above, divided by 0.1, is 1598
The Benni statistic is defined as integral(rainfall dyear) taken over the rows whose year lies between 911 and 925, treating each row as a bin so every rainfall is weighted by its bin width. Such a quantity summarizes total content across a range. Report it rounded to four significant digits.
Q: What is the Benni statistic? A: 2261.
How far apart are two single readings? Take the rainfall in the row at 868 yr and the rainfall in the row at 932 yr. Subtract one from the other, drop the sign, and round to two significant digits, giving 72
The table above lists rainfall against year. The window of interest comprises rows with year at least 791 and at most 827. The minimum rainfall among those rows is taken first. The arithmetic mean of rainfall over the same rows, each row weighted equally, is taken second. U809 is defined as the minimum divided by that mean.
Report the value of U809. 0.959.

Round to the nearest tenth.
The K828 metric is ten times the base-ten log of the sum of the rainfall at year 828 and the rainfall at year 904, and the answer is 25.1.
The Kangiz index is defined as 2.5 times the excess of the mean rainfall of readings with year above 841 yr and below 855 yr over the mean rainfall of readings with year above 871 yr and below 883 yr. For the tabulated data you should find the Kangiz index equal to 30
